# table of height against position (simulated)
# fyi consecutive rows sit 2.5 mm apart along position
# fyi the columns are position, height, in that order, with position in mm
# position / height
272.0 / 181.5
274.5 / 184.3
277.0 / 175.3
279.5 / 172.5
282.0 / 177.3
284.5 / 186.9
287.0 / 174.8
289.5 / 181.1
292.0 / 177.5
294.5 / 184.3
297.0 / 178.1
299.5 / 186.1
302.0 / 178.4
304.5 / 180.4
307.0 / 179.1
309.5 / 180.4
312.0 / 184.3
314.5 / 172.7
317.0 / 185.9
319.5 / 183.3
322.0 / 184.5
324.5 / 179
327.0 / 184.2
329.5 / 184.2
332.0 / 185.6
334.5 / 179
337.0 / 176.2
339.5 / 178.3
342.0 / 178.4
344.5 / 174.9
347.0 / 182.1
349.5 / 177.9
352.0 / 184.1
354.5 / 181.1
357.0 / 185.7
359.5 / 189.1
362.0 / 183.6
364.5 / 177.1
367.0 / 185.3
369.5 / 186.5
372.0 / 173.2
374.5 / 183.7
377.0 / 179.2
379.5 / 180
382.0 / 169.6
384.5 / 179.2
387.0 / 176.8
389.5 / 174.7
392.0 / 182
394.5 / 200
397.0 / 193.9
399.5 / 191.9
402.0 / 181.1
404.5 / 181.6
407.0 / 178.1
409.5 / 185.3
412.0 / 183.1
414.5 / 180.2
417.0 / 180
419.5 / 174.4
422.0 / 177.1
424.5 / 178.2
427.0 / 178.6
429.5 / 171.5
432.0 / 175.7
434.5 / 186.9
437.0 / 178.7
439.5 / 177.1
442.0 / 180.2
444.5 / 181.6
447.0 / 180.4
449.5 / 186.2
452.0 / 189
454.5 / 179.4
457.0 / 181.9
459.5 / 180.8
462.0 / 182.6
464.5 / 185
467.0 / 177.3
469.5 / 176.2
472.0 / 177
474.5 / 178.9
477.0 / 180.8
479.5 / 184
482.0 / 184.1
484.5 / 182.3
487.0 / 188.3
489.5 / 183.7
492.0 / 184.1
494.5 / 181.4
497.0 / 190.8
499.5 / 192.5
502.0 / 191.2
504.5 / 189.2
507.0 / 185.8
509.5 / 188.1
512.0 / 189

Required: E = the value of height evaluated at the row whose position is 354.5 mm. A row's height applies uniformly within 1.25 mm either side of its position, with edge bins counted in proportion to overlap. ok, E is 181.1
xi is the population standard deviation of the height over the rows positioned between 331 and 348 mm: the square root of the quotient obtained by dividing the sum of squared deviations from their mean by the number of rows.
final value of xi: 3.3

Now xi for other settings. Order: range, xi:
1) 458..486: 2.9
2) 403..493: 3.9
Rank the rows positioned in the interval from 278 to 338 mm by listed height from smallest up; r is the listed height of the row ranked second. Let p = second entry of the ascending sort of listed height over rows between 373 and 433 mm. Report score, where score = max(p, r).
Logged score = 172.7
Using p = 171.5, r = 172.7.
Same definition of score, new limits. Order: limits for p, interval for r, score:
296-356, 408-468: 174.9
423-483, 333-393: 175.7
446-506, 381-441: 177.0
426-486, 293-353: 175.7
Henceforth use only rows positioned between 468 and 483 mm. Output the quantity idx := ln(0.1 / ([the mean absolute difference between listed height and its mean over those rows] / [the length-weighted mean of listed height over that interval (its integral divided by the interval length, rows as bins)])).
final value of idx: 1.86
